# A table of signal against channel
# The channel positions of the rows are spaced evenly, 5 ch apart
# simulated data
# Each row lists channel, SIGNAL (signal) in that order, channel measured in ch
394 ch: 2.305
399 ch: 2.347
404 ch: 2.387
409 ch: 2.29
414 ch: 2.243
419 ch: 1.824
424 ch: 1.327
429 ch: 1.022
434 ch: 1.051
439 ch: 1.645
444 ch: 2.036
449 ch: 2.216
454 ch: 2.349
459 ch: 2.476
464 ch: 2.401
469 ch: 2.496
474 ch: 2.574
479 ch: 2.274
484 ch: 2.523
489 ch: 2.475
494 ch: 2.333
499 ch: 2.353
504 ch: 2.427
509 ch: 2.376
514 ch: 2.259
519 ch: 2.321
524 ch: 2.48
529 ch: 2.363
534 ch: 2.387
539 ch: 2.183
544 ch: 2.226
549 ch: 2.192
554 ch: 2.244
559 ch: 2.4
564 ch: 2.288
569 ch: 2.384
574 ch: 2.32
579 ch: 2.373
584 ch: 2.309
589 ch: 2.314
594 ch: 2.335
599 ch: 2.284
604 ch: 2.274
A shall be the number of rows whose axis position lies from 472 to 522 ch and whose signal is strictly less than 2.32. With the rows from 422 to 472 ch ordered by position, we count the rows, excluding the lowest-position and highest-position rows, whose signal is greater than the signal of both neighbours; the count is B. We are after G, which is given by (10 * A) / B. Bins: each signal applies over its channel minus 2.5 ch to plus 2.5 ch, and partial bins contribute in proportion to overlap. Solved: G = 20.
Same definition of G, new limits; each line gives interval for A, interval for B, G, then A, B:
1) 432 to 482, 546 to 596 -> 17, 5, 3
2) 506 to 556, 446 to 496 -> 17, 5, 3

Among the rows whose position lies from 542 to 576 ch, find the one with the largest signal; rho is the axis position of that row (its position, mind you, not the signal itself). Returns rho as 559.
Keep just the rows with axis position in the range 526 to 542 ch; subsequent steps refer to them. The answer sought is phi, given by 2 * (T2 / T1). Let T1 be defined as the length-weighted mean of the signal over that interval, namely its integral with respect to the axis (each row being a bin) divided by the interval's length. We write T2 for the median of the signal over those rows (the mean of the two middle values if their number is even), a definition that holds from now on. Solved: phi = 2.04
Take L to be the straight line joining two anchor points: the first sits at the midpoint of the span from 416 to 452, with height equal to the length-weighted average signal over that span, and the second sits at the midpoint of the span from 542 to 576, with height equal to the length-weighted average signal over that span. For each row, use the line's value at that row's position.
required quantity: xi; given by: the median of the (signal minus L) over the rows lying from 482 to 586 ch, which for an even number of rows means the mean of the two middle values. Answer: 0.21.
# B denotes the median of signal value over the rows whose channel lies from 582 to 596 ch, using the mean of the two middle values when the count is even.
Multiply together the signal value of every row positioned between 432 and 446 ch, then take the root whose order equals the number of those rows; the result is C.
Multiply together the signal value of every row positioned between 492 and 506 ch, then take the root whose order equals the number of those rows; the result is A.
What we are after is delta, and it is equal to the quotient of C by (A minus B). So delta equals 27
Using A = 2.37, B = 2.31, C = 1.52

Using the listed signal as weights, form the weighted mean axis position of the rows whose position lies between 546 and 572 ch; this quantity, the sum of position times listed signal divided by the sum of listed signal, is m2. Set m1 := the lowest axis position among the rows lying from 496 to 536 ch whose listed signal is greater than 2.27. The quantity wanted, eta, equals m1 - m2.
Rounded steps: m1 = 499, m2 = 559.2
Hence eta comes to -60.2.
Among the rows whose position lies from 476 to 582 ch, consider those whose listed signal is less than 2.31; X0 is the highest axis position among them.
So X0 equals 564 ch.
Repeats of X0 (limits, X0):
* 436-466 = 449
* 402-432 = 429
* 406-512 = 479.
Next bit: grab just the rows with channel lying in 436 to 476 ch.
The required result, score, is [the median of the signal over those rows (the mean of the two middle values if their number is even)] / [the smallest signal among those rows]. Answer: 1.44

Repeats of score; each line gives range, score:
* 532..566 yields 1.03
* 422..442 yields 1.16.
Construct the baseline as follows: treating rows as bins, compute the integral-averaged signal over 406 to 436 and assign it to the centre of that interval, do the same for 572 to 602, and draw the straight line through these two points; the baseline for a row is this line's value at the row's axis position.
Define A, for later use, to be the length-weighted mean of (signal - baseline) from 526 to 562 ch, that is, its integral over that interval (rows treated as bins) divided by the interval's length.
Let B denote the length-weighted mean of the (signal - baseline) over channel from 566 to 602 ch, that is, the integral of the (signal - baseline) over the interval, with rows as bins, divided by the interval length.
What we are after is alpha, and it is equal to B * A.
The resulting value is 0.003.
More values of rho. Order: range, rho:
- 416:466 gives 459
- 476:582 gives 484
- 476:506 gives 484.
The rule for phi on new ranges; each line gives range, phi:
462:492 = 2.02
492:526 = 1.99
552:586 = 1.99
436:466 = 2.11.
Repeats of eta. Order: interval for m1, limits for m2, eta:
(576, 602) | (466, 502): 95.2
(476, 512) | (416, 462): 37.2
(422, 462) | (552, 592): -117.5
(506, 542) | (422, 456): 67.2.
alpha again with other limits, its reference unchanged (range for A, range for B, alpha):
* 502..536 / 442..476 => 0.184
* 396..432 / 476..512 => 0.132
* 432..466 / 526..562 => 0.038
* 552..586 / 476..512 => 0.038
